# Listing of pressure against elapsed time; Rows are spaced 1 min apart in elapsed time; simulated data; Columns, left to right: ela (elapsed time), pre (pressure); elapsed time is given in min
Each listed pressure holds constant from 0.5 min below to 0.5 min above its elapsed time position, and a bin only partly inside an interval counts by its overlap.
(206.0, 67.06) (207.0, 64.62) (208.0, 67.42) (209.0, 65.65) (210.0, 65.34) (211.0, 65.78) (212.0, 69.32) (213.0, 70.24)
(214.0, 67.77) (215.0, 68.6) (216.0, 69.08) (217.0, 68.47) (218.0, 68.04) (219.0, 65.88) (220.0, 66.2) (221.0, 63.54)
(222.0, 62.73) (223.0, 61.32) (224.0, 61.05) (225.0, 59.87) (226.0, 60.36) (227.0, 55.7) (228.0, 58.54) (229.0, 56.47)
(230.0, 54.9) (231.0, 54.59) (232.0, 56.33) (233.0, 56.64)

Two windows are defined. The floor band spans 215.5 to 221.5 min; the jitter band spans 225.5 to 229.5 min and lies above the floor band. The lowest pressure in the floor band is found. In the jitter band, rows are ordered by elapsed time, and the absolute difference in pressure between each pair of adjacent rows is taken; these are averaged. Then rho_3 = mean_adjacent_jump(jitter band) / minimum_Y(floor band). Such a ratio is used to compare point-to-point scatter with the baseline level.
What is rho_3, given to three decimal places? 0.050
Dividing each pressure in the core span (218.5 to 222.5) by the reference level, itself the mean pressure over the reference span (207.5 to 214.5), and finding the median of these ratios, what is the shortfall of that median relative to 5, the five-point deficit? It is 4.04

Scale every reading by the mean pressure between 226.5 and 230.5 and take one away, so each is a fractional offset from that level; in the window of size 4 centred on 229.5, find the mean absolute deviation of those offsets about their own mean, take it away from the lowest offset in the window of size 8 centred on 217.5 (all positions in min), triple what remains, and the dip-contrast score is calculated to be 0.31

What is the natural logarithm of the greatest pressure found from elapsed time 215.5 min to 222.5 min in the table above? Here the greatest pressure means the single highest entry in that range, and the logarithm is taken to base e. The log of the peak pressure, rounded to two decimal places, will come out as 4.24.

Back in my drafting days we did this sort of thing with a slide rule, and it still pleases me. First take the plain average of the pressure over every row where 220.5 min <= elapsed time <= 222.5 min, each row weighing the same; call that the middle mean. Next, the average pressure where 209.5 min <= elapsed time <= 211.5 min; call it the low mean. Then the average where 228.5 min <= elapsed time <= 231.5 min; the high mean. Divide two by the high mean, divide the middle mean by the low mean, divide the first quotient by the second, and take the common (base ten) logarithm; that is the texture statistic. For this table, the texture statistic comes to -1.43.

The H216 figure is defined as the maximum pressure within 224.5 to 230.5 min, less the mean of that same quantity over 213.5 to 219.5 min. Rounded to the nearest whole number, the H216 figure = -8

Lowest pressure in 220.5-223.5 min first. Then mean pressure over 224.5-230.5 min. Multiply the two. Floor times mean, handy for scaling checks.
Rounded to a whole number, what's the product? 3534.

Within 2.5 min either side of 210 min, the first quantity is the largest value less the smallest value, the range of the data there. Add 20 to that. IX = 24.0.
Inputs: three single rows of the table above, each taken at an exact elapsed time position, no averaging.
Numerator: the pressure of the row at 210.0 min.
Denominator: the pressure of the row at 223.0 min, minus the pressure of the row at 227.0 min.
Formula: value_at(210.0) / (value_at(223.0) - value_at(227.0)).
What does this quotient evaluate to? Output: 11.6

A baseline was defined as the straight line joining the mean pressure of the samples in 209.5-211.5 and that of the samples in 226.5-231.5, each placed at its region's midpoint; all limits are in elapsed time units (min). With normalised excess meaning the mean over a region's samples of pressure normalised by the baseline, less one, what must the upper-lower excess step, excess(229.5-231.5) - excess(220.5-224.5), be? -0.06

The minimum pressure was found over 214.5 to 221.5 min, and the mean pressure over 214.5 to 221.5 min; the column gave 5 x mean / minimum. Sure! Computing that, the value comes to 5.28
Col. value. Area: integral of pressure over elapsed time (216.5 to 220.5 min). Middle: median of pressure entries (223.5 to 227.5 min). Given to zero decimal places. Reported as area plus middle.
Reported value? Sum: 329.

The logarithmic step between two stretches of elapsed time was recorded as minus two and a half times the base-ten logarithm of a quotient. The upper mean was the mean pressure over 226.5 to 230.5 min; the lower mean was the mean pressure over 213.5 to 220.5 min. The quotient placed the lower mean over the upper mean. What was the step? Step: -0.20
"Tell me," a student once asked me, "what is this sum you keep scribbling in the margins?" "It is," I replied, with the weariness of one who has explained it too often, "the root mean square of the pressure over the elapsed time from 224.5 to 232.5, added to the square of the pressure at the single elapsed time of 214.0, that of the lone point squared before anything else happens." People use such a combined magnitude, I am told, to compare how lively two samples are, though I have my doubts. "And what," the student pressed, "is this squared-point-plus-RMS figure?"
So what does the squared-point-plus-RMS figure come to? 4650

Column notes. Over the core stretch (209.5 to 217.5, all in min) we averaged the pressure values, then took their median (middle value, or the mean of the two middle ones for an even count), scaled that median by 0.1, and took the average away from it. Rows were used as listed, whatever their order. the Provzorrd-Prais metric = -61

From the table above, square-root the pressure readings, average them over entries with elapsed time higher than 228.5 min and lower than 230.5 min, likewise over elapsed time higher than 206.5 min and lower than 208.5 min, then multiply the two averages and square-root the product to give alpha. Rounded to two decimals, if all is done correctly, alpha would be 7.79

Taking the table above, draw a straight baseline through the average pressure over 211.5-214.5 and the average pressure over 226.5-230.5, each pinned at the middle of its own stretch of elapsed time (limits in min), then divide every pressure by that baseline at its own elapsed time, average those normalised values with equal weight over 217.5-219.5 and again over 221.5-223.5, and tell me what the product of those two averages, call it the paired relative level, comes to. 1.05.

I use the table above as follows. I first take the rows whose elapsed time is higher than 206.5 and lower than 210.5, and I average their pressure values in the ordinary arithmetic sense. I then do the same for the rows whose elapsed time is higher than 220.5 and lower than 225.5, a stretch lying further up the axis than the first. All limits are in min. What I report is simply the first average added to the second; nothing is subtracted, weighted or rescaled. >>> 127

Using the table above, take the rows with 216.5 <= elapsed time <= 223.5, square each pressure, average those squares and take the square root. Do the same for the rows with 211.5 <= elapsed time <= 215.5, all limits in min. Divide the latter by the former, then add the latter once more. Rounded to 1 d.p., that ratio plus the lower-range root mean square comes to 70.0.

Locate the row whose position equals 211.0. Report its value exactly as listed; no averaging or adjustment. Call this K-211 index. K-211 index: 65.78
